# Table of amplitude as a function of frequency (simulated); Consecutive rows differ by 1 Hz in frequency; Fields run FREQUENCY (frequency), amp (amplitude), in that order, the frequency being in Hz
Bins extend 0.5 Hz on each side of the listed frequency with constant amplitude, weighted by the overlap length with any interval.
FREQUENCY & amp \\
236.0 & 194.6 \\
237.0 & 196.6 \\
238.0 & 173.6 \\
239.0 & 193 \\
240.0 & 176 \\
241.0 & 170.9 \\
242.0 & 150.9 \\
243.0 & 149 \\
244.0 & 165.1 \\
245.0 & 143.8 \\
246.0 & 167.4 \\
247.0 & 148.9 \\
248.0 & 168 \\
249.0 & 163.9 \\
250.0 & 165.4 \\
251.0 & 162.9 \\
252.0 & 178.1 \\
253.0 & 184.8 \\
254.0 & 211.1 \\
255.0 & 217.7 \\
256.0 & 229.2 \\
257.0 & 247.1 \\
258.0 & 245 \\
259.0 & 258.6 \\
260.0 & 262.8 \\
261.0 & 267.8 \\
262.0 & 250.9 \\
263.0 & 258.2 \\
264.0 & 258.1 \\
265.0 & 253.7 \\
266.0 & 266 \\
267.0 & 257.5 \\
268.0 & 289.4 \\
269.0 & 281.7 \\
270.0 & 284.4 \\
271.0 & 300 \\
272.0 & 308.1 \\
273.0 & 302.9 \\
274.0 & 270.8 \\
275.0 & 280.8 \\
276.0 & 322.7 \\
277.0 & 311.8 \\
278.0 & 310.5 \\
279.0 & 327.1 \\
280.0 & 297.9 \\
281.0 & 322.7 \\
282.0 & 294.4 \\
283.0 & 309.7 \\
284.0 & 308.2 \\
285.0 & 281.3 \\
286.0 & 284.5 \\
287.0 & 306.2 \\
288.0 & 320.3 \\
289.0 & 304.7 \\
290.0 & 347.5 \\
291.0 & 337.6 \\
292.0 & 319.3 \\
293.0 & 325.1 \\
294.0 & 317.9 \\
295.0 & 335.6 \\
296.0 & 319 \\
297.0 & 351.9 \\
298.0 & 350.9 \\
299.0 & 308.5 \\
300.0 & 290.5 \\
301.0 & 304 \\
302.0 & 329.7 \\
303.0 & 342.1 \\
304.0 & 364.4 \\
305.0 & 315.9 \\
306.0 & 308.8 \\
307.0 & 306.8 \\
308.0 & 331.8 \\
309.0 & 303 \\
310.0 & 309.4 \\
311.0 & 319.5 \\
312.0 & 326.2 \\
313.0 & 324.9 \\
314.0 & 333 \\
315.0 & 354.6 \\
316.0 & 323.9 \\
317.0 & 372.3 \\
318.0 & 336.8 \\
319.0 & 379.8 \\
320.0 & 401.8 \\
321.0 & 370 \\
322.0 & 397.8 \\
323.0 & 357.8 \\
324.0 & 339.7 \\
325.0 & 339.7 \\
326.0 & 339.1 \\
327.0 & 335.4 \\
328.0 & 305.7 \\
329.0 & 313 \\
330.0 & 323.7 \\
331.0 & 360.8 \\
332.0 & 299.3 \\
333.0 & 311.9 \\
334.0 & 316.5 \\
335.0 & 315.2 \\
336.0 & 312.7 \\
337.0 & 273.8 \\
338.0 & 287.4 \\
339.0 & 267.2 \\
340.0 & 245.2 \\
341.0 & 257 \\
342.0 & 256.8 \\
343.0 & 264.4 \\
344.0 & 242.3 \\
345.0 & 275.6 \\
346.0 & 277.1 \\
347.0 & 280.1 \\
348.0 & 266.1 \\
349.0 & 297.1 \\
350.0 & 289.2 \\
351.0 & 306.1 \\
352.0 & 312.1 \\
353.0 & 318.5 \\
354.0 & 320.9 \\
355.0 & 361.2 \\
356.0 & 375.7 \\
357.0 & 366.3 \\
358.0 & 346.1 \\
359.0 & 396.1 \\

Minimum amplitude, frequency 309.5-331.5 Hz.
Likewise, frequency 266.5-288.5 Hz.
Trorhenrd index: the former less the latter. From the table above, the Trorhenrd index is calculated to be 48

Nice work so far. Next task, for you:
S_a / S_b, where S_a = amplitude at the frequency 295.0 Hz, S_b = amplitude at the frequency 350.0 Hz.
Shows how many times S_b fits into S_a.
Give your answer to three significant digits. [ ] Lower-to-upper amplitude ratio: 1.16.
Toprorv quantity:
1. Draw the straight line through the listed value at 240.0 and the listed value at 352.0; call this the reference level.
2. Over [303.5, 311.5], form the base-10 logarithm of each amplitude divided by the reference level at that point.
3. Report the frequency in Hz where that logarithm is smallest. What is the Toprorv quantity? 309.0 Hz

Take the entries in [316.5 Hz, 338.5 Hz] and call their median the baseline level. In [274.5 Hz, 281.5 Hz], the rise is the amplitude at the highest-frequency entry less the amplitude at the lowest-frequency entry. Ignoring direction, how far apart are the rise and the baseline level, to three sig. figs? 294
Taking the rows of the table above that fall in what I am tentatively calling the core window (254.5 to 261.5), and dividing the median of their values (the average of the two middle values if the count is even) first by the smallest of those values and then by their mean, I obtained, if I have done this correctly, 0.0046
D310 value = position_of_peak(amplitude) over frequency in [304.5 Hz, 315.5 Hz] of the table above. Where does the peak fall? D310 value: 315.0 Hz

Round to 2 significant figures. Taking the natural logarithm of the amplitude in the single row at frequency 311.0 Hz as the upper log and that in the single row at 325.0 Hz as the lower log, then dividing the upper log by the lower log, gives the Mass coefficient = 0.99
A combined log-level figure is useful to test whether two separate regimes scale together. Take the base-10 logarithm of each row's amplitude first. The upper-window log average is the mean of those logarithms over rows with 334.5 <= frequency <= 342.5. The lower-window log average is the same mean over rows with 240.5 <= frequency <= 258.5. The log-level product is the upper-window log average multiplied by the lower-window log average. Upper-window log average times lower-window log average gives 5.50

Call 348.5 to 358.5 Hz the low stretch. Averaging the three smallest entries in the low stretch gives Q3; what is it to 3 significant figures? 297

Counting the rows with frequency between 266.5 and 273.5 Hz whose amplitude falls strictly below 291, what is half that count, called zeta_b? 2.0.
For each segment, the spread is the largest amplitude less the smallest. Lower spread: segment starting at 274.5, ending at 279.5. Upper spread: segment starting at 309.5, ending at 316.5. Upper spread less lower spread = -1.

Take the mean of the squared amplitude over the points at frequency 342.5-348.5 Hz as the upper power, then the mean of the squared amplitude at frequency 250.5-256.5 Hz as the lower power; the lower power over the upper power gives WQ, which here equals 0.55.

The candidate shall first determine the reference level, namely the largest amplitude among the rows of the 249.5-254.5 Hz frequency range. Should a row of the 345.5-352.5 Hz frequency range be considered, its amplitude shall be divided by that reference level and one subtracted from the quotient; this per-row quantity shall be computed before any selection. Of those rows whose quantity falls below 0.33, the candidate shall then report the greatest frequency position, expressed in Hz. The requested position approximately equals 348.0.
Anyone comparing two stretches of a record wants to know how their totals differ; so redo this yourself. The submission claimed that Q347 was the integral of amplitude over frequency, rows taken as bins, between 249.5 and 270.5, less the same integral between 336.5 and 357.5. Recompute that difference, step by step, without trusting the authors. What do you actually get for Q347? -1110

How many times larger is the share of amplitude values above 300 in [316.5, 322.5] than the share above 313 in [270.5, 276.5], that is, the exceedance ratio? 6.0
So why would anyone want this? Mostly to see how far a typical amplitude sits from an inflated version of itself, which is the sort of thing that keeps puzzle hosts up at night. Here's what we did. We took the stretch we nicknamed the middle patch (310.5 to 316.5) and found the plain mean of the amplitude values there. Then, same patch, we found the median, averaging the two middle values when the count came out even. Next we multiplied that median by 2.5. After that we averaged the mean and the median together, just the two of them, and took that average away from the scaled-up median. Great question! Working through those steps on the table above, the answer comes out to 486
